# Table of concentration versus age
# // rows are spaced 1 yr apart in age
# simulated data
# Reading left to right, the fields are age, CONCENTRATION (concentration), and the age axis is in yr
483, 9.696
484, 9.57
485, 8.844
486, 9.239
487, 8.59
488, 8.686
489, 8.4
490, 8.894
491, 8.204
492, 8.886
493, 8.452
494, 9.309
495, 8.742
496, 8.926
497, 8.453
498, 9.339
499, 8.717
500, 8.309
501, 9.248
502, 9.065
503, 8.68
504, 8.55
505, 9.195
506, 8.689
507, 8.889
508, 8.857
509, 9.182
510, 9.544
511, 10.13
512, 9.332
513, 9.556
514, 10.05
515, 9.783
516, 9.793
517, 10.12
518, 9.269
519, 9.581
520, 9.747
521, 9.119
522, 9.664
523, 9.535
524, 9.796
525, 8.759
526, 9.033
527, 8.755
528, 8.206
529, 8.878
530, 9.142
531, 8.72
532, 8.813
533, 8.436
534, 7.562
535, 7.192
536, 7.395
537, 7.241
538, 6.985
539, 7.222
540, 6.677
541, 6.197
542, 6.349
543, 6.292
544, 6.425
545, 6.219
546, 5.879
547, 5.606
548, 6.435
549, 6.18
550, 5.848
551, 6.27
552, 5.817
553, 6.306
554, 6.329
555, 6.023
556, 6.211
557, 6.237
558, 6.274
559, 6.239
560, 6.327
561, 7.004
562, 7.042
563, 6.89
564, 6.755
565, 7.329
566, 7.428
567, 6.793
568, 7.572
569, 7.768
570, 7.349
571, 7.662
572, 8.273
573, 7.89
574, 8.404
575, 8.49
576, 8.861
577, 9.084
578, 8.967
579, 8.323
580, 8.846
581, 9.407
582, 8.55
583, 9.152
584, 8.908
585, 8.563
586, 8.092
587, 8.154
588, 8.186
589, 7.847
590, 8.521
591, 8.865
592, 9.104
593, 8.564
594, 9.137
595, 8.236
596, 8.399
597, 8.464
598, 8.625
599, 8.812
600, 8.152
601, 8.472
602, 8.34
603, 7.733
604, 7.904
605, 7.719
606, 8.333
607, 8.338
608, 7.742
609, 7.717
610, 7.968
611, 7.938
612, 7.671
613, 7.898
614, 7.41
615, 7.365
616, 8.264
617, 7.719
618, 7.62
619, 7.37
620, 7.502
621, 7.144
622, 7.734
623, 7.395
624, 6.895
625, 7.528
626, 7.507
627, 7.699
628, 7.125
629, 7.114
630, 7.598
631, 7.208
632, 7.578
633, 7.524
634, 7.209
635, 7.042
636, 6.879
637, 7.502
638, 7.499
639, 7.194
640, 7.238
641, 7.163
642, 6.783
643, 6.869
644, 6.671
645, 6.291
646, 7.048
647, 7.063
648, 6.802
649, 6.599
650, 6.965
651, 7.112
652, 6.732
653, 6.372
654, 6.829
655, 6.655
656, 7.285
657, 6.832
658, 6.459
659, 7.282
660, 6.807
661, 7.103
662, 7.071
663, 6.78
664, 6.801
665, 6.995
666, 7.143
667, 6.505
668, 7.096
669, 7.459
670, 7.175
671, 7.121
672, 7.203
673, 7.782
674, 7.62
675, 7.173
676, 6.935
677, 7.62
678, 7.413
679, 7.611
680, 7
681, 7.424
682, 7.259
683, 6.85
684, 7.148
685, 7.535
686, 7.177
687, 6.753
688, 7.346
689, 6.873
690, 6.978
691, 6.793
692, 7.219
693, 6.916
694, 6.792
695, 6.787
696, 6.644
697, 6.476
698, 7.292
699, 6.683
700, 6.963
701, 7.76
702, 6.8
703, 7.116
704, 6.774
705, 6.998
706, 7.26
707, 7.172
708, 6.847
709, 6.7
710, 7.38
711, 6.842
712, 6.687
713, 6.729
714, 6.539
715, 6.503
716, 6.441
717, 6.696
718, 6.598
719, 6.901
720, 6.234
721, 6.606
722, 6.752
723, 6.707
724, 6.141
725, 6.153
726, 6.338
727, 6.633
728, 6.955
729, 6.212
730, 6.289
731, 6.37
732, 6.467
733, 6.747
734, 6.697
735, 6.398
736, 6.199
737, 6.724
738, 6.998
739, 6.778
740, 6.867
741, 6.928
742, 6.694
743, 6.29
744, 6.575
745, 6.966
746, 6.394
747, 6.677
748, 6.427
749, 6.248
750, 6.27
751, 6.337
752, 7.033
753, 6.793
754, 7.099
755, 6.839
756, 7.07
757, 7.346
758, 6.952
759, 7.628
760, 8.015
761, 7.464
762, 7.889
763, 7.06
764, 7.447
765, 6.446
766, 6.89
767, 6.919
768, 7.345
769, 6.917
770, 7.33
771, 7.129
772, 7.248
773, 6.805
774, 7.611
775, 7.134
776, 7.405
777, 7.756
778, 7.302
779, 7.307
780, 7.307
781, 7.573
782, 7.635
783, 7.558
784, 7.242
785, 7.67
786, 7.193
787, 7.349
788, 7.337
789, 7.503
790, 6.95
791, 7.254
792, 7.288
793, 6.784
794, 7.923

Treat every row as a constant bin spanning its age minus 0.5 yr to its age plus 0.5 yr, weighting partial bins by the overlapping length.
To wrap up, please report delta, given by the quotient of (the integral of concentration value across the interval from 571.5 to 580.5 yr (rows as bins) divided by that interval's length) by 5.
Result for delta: 1.71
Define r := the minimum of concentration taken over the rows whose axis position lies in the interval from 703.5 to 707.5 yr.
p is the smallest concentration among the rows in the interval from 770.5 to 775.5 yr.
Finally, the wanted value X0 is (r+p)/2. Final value 6.8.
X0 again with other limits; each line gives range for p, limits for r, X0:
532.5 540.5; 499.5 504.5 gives 7.5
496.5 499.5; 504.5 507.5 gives 8.6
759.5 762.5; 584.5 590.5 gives 7.7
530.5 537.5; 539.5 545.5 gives 6.7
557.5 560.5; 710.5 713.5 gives 6.5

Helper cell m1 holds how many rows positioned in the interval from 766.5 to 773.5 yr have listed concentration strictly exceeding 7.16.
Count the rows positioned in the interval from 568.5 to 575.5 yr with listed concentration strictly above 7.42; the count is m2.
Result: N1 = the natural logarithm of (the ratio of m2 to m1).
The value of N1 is 0.7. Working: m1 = 3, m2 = 6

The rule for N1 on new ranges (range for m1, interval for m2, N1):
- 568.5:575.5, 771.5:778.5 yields -1.3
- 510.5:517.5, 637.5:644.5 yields -1.9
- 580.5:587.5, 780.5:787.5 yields -0.6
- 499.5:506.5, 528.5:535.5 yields -0.2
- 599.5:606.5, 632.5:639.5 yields -0.8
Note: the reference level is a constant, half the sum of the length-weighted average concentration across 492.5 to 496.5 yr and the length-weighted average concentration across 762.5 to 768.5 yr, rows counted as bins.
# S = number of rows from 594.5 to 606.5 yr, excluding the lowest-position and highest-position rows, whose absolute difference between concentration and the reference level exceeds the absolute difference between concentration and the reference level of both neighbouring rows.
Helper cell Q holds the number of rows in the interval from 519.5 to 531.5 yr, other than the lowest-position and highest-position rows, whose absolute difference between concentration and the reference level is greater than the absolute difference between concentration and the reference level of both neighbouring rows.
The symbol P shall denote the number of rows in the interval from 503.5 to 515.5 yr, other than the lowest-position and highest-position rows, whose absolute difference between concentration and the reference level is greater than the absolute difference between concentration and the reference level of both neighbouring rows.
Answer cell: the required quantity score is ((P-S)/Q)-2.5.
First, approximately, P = 4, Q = 4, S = 2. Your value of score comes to -2.00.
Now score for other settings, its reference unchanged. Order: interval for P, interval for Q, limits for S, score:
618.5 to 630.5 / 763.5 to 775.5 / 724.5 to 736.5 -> -1.75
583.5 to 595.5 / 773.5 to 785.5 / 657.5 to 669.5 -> -2.50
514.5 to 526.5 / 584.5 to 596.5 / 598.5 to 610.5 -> -2.17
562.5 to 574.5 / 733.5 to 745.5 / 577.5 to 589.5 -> -2.17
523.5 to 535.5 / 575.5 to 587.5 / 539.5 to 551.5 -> -2.83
